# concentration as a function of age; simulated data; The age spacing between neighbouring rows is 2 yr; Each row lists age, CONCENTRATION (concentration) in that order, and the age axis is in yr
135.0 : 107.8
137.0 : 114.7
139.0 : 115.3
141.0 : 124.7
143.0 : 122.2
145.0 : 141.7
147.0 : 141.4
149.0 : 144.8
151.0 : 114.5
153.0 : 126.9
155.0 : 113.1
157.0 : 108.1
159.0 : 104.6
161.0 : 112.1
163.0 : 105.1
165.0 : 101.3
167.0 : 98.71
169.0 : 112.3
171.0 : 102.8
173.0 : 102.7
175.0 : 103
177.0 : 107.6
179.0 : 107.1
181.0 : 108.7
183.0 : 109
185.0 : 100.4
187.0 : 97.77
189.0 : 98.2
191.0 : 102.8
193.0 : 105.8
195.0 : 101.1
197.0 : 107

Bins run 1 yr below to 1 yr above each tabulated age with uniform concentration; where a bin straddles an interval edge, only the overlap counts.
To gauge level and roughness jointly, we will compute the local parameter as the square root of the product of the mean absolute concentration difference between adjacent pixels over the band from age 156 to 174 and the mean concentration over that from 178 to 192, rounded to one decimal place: 24.8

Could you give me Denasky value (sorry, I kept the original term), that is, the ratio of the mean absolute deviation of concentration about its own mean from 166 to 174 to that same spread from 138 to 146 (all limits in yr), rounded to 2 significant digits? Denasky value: 0.52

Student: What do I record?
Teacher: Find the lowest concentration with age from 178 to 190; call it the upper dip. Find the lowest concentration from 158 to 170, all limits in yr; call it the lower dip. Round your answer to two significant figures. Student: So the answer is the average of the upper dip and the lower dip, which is 98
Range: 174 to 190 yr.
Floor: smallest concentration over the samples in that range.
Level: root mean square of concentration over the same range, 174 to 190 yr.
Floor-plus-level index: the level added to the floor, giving 202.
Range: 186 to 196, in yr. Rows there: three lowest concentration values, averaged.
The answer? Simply 99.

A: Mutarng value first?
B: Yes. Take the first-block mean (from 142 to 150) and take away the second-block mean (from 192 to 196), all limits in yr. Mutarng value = 34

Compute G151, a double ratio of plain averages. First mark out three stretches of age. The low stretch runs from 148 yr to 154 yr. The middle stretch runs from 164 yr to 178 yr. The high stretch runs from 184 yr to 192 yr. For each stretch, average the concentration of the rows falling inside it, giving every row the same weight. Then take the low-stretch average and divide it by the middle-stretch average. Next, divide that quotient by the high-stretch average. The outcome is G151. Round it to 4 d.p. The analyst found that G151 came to 0.0124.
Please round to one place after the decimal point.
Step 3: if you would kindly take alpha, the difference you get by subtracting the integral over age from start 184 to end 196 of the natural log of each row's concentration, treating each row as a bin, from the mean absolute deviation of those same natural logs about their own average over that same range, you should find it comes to -55.4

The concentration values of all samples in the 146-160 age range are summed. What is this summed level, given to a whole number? 853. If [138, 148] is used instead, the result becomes 645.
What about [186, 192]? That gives 299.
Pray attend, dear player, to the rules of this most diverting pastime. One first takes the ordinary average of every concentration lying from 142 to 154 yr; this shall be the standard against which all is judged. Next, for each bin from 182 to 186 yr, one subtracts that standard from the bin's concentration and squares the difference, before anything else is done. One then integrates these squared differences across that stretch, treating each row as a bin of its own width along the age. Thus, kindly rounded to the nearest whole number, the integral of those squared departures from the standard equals 3037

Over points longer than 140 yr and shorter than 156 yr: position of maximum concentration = 149.0 yr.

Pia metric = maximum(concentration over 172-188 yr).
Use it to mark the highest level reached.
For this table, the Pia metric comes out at 109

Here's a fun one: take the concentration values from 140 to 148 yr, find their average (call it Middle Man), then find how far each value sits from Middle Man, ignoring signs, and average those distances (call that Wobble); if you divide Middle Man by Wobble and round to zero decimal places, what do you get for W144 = 15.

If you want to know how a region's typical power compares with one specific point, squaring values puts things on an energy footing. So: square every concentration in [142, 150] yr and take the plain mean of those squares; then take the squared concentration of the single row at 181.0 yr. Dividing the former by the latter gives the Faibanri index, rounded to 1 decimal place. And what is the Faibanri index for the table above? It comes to 1.6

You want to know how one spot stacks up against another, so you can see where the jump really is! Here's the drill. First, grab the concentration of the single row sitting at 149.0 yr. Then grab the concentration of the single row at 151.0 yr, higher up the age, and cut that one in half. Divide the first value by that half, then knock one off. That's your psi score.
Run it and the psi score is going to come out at 1.5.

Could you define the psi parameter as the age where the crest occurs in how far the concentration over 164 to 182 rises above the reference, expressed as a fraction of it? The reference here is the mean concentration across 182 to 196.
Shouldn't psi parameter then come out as 169.0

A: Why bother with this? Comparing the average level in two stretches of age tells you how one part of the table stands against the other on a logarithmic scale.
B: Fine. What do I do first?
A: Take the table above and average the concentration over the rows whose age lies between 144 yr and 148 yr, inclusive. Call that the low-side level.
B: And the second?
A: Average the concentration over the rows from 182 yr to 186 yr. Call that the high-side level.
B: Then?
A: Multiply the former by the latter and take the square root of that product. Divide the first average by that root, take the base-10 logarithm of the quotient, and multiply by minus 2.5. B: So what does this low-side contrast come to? -0.164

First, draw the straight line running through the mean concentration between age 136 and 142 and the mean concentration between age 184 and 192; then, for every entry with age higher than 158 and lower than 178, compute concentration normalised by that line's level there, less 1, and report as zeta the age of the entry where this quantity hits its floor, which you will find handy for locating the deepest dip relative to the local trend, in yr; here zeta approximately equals 167.0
